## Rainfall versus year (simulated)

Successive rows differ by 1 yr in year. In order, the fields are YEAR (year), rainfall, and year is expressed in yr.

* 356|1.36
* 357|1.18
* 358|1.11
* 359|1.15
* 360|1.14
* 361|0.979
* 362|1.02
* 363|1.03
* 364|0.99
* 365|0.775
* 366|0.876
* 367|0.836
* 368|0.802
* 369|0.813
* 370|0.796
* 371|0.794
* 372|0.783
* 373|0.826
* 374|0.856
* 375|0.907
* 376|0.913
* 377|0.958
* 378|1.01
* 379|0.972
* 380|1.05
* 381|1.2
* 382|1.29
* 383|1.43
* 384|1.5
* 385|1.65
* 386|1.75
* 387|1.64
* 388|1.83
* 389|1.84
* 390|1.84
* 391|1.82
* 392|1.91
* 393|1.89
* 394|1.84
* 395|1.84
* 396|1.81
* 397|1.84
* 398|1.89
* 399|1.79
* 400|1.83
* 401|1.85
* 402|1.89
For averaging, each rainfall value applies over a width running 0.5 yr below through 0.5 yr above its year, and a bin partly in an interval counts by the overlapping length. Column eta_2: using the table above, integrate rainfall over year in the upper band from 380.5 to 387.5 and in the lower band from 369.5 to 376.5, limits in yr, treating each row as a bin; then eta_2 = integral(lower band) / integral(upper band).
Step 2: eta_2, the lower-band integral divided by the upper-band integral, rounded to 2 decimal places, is 0.56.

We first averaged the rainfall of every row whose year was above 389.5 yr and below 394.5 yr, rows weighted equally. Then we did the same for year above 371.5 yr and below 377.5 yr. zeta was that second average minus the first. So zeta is -0.99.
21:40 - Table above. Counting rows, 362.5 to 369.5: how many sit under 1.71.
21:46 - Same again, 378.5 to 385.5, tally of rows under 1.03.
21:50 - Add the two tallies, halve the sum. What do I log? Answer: 4.0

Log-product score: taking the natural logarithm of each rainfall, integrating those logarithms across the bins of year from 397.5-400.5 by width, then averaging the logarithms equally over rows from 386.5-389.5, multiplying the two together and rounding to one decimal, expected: 1.0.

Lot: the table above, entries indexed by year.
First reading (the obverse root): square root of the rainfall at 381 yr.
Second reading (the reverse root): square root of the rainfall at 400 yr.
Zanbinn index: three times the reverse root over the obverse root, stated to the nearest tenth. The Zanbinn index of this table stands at 3.7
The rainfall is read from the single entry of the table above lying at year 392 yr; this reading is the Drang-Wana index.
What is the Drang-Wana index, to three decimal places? 1.910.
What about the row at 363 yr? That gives 1.030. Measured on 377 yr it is 0.958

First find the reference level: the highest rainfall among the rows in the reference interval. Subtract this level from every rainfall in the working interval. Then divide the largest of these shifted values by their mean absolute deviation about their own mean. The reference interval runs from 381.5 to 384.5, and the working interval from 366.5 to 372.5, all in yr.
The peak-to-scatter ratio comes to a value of -49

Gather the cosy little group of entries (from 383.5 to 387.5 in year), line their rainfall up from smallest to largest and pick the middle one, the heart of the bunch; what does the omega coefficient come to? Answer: 1.6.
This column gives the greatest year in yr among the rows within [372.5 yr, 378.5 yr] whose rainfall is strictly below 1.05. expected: 378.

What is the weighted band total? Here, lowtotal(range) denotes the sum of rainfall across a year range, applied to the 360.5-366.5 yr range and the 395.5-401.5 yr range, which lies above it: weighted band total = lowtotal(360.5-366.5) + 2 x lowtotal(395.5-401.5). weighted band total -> 27.7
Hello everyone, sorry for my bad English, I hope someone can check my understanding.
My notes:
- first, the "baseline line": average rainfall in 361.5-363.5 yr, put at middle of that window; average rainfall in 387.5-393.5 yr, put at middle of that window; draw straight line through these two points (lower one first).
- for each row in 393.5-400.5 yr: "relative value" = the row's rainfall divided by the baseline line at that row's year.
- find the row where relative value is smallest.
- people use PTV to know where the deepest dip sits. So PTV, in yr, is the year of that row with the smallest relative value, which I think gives 399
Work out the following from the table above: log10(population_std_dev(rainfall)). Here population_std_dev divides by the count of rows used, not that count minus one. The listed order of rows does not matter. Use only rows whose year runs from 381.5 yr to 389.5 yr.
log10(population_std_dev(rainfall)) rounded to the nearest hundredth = -0.74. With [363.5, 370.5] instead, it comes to -1.17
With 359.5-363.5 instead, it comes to -1.22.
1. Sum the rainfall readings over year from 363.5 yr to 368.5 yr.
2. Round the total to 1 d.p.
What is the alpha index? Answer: 4.3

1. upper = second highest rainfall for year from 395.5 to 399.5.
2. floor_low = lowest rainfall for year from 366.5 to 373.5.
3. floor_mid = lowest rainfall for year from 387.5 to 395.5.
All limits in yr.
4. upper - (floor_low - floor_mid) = 2.9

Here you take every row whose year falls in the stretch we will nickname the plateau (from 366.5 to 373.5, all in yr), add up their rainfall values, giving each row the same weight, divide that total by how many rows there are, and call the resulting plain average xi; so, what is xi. 0.8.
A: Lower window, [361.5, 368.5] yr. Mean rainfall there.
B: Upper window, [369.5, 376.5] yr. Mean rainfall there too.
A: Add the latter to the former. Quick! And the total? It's 1.7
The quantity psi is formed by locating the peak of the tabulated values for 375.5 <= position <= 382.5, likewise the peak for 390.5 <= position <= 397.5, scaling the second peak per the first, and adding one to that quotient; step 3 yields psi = 2.5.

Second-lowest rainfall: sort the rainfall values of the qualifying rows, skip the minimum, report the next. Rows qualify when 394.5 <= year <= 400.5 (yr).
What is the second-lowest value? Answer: 1.81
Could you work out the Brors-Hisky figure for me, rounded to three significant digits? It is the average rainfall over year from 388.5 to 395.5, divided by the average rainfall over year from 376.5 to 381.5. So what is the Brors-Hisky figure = 1.79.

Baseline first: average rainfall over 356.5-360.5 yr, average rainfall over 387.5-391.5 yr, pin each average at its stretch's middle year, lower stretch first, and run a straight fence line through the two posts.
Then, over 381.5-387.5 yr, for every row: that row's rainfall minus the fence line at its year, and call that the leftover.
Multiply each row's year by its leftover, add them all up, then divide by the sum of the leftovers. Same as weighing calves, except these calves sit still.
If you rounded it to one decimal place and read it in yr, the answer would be 383.5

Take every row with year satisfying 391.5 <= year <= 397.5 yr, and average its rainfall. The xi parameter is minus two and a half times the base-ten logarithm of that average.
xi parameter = -0.67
